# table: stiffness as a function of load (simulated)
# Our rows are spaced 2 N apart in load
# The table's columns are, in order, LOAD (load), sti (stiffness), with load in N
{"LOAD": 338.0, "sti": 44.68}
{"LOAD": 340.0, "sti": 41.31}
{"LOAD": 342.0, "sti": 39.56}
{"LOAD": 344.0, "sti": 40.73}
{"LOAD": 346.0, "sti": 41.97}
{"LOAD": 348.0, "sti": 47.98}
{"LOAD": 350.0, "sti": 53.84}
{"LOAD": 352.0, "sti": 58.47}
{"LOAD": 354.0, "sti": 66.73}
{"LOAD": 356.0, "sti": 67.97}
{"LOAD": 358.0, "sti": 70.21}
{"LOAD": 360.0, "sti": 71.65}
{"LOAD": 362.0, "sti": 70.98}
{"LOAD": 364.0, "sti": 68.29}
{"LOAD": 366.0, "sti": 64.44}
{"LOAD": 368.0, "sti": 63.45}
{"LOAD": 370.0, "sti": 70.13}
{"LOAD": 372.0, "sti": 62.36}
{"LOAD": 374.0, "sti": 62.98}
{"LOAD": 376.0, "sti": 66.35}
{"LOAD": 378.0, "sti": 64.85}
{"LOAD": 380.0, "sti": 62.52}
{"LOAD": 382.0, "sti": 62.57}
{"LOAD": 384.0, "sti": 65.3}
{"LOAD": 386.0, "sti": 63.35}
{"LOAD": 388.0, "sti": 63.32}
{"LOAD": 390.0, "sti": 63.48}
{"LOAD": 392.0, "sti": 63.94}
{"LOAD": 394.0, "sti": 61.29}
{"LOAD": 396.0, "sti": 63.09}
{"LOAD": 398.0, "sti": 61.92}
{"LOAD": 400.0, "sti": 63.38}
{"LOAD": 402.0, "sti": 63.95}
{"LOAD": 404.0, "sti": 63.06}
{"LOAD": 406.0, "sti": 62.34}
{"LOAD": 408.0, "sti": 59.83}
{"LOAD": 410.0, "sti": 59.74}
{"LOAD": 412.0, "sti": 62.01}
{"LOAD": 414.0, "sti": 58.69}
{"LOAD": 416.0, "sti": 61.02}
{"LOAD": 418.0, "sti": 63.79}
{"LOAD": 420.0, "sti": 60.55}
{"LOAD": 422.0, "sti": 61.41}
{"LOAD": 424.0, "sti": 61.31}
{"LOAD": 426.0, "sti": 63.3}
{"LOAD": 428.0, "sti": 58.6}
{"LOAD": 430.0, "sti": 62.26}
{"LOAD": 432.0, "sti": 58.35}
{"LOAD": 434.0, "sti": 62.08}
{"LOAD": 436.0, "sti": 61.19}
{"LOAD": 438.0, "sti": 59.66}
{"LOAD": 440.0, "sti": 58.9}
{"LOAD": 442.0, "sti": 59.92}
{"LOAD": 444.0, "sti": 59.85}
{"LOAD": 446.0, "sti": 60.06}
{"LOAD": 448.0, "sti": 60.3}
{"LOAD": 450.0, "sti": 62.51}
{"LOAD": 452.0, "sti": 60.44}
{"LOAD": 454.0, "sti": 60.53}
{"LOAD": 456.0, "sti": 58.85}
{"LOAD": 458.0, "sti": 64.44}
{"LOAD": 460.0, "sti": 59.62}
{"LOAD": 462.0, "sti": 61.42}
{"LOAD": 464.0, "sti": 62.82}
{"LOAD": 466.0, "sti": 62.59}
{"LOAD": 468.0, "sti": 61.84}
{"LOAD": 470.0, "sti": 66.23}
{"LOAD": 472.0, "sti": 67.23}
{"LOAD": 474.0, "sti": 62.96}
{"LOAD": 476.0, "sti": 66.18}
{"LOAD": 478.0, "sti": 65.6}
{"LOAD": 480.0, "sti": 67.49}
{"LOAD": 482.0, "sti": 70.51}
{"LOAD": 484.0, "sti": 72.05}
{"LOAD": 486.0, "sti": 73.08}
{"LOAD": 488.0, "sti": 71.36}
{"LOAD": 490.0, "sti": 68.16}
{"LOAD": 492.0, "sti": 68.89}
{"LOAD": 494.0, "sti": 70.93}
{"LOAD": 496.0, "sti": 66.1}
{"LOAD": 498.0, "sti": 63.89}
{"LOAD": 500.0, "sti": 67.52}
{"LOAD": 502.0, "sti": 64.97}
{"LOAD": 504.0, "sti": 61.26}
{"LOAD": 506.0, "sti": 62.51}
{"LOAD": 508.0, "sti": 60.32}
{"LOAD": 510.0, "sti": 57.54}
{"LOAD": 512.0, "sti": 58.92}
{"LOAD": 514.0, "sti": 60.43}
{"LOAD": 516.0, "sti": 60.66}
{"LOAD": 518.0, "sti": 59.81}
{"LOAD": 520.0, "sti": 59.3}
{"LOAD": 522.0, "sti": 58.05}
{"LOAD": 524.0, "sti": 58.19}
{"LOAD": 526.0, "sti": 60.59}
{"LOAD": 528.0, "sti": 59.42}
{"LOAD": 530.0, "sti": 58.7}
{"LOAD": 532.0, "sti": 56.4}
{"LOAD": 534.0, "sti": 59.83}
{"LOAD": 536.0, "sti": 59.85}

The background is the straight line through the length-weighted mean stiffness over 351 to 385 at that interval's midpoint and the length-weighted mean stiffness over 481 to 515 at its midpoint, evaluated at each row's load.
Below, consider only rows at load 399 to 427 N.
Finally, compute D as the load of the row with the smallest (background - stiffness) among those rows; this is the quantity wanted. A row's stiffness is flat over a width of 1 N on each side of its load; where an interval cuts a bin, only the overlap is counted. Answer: 402.0 N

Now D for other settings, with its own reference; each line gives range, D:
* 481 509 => 486.0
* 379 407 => 384.0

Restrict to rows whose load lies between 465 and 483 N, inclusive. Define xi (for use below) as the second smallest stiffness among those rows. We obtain 62.59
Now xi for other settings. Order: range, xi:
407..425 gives 59.74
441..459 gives 59.85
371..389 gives 62.52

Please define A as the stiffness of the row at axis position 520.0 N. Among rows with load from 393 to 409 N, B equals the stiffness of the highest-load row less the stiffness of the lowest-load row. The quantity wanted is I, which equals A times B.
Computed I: -87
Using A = 59.3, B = -1.5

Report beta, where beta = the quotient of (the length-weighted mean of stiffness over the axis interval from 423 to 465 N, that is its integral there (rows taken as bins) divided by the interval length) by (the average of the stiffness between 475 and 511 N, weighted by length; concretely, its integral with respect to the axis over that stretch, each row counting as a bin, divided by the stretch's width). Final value 0.91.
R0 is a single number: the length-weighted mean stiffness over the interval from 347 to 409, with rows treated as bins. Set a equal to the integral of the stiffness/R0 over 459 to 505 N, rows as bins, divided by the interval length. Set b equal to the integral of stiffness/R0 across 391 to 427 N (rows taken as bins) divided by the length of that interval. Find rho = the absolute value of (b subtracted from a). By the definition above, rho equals 0.067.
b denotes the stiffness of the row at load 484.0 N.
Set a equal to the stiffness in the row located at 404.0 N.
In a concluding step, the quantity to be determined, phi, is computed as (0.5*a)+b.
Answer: 104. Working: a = 63.06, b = 72.05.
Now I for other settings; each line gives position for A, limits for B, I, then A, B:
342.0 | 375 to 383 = -150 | 39.56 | -3.8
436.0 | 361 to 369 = -461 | 61.19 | -7.5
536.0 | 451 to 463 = 59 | 59.85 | 1.0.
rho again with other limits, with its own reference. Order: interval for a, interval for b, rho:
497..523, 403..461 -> 0.005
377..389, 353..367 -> 0.078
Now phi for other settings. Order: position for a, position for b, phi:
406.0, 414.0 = 90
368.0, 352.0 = 90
